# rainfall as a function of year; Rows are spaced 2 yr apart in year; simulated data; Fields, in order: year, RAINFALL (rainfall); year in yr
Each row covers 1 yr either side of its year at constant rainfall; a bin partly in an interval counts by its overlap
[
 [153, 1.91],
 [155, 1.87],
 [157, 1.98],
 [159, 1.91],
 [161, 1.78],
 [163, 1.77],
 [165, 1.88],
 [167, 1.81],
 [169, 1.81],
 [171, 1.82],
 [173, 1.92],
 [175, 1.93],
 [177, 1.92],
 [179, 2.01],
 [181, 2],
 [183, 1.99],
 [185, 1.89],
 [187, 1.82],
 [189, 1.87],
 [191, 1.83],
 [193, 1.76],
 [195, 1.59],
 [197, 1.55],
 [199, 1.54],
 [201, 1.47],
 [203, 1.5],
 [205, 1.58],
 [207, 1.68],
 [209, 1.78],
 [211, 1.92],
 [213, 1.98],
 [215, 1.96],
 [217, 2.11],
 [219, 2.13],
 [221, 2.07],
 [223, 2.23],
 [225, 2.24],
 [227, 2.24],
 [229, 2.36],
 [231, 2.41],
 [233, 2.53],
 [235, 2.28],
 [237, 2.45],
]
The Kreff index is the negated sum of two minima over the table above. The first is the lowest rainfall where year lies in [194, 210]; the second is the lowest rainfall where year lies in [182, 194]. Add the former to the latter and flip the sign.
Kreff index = -3.2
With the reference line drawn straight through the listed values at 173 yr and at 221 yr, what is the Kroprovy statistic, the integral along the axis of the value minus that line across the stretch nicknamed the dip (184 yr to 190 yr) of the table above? -1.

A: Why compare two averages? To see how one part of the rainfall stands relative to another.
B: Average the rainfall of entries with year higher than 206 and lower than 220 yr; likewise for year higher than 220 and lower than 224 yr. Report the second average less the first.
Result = 0.21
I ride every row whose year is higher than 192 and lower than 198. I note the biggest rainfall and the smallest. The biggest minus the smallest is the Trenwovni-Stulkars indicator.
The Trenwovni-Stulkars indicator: 0.21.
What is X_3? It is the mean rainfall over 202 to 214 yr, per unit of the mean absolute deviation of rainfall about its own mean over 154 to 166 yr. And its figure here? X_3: 29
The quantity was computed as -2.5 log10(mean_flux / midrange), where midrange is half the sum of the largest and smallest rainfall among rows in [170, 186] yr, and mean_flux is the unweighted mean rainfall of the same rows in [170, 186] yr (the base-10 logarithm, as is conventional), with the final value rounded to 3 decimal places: -0.011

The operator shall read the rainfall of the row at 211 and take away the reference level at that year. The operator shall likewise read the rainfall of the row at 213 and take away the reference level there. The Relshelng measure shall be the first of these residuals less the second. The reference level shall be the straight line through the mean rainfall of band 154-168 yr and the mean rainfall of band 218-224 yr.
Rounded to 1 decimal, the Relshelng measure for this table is -0.1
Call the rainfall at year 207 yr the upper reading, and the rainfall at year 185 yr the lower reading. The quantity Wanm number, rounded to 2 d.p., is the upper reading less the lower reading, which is -0.21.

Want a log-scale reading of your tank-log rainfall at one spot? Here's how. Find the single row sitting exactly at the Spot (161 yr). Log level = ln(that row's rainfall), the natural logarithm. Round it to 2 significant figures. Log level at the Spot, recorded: 0.58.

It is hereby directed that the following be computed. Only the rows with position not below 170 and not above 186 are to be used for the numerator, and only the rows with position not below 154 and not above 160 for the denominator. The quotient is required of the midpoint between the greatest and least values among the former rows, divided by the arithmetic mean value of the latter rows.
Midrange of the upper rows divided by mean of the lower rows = 1.00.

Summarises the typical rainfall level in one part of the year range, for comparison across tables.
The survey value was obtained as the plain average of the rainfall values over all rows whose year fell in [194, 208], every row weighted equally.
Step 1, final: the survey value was 1.56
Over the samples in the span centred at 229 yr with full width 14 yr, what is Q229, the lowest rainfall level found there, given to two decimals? 2.23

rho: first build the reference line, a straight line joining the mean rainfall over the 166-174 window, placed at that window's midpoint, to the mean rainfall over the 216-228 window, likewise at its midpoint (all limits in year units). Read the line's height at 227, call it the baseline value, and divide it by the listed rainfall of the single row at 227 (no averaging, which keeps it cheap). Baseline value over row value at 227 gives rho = 0.98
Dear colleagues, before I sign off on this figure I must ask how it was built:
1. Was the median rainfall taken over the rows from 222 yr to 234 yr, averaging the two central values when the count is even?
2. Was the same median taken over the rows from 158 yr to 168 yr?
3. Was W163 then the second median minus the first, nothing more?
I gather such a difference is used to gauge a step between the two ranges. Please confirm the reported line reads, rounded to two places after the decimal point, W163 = -0.49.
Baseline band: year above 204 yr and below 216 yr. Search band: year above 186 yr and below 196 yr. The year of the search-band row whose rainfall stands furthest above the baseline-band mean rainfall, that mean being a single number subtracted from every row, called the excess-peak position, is 189 yr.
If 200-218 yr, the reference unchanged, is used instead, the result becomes 217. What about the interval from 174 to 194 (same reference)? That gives 179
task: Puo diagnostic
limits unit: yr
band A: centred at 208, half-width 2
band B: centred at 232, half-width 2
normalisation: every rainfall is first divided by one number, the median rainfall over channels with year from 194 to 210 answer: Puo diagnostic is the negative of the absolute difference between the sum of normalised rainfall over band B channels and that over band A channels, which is -0.95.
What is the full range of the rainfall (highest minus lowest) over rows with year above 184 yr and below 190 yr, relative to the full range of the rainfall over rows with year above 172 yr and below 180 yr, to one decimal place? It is 0.8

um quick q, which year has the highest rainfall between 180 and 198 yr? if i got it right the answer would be 181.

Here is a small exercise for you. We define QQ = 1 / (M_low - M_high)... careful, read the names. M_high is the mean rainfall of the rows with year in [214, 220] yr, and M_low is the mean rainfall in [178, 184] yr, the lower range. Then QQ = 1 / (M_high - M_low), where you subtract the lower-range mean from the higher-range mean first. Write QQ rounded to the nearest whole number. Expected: 15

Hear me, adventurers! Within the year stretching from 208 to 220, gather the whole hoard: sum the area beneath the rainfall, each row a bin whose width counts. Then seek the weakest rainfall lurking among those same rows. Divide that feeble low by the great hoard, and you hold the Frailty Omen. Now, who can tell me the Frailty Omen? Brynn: 0.07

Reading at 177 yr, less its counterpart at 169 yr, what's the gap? 0.1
